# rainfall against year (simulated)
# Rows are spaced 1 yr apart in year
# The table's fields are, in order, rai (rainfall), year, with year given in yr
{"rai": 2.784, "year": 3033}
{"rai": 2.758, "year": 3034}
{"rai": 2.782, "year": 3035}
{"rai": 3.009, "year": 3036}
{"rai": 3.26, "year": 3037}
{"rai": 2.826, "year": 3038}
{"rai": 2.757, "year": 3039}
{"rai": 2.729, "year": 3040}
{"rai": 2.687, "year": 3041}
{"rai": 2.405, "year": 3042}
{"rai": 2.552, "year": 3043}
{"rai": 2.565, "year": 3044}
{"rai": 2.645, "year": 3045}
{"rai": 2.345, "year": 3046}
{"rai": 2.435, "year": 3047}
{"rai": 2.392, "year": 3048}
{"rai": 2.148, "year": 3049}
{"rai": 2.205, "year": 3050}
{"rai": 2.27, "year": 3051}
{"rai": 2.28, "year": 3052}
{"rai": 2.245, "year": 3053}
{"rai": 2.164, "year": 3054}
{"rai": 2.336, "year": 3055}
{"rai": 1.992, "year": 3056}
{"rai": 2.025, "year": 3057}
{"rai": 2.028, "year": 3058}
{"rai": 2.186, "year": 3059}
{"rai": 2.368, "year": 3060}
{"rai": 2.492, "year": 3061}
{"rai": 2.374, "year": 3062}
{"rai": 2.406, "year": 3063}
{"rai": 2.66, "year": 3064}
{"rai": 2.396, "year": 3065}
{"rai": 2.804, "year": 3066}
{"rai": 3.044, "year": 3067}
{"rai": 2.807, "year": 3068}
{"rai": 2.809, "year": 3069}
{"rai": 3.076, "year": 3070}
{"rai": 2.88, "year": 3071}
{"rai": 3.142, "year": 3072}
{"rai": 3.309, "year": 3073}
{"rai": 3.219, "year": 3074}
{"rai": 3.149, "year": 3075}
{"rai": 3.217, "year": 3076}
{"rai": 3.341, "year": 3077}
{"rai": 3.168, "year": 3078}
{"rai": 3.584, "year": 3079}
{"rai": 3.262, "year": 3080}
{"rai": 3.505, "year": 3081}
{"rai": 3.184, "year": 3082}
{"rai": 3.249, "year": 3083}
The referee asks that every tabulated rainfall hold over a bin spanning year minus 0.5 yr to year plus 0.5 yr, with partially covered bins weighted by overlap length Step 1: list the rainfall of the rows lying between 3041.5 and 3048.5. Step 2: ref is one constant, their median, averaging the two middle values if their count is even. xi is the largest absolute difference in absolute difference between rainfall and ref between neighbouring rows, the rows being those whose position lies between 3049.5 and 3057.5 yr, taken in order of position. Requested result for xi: 0.34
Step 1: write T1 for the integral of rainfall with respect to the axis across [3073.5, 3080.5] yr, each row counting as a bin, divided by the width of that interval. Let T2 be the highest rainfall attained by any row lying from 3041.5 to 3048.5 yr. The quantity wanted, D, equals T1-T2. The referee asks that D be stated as 0.6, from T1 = 3.28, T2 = 2.645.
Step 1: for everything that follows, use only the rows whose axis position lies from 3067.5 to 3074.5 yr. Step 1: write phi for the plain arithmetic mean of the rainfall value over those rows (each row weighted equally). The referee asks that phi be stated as 3.0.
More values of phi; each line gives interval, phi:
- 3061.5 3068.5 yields 2.6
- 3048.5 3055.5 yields 2.2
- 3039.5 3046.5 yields 2.6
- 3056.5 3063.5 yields 2.3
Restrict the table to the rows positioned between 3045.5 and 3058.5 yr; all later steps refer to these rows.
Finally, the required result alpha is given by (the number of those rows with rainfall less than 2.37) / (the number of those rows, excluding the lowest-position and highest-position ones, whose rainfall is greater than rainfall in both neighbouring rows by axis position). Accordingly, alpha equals 3.7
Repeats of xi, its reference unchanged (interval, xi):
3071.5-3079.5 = 0.42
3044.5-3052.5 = 0.24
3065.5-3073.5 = 0.27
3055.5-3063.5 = 0.18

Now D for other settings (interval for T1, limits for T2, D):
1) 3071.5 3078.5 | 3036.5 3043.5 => 0.0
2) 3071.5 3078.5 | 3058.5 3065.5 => 0.6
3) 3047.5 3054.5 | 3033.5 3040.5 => -1.0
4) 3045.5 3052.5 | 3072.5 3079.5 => -1.3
